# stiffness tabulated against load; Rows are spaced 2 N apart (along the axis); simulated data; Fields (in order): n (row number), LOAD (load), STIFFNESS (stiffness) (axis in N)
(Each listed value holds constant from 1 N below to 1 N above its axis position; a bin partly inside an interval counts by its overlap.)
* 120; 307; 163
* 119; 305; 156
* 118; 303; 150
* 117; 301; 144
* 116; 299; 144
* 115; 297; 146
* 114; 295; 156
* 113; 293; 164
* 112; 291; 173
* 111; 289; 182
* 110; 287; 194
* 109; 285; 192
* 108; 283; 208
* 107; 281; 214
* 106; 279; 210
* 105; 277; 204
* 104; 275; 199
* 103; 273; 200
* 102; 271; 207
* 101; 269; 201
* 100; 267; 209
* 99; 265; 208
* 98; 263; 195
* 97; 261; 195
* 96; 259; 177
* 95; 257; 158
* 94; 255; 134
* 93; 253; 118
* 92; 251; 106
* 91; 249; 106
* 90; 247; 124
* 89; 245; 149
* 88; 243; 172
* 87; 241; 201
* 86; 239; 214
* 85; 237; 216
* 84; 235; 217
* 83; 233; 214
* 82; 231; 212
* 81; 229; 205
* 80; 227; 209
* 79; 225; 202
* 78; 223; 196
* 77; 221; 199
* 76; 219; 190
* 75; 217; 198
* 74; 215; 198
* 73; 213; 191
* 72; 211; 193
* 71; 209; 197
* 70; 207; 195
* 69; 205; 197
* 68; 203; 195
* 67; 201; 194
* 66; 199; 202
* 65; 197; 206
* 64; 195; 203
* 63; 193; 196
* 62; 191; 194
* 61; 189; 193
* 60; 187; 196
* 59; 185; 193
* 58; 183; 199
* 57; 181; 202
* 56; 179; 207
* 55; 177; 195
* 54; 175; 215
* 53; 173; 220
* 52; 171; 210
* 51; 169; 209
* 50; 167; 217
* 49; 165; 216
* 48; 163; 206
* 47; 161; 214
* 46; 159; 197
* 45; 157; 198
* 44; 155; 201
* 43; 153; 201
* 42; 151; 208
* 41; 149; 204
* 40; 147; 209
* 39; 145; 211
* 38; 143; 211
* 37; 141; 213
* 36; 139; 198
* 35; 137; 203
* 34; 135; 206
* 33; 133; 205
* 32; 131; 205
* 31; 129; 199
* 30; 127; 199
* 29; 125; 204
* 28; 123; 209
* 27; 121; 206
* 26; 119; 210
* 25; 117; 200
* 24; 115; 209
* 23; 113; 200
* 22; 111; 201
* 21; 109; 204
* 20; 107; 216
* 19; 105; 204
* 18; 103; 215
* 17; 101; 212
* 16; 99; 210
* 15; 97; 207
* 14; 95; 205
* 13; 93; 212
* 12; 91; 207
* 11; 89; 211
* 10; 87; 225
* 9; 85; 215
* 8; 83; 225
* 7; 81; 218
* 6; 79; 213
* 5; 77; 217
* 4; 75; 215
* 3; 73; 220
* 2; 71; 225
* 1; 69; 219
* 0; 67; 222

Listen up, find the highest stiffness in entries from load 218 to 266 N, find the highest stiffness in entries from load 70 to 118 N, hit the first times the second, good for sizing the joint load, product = 48825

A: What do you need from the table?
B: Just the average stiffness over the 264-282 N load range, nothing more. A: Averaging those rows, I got 206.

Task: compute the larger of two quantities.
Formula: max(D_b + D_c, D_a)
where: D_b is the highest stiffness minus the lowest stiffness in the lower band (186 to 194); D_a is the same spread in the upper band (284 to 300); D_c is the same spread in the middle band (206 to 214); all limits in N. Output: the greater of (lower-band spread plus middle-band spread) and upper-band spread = 50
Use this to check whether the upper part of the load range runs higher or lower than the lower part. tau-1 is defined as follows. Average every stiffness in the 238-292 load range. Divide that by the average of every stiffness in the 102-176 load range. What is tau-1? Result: 0.87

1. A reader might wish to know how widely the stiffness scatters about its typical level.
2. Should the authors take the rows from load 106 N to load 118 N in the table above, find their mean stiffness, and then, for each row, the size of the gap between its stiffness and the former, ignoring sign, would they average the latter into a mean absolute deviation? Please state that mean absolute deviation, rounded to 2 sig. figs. 5.0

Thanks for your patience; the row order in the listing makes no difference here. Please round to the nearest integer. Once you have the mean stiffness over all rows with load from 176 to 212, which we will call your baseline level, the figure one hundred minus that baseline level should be -98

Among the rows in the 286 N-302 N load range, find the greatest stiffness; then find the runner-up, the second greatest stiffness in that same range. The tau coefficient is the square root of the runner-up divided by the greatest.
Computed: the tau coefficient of 0.969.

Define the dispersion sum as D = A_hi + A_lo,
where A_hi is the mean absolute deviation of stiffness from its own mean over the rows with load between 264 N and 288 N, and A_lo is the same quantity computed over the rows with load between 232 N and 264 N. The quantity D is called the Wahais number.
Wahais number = 41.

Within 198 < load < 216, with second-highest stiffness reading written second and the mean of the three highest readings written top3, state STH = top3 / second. 1.005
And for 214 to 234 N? 0.998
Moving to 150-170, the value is 0.998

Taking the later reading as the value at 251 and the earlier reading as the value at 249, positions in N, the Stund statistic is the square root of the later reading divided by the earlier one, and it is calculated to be 1.00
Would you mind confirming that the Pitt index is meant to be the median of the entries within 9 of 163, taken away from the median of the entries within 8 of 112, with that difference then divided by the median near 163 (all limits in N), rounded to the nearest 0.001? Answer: -0.024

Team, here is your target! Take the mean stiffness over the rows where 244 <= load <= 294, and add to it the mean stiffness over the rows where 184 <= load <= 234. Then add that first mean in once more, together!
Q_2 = 553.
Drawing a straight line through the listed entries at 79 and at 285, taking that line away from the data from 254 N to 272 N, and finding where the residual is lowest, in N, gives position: 255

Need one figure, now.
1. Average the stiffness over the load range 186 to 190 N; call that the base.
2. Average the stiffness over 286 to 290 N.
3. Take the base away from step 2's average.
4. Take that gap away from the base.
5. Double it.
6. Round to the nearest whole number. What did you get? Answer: 402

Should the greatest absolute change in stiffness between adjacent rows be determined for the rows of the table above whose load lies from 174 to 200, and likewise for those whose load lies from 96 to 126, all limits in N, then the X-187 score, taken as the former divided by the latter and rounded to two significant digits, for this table 1.7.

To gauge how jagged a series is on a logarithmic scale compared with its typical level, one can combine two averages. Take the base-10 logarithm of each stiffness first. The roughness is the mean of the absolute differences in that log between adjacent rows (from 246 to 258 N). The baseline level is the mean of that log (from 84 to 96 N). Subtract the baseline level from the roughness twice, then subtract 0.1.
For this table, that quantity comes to -4.71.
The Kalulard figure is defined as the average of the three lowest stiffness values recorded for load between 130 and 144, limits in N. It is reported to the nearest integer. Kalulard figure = 202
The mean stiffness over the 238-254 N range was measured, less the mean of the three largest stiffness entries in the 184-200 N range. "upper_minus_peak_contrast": -55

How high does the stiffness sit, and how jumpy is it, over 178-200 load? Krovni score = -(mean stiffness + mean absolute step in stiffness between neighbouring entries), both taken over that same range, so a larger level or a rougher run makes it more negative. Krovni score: -203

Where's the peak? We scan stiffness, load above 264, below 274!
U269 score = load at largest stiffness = 267 N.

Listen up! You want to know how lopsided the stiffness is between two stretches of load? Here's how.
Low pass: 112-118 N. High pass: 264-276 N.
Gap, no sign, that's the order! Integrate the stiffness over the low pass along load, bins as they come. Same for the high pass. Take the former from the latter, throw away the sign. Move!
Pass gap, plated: 1230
